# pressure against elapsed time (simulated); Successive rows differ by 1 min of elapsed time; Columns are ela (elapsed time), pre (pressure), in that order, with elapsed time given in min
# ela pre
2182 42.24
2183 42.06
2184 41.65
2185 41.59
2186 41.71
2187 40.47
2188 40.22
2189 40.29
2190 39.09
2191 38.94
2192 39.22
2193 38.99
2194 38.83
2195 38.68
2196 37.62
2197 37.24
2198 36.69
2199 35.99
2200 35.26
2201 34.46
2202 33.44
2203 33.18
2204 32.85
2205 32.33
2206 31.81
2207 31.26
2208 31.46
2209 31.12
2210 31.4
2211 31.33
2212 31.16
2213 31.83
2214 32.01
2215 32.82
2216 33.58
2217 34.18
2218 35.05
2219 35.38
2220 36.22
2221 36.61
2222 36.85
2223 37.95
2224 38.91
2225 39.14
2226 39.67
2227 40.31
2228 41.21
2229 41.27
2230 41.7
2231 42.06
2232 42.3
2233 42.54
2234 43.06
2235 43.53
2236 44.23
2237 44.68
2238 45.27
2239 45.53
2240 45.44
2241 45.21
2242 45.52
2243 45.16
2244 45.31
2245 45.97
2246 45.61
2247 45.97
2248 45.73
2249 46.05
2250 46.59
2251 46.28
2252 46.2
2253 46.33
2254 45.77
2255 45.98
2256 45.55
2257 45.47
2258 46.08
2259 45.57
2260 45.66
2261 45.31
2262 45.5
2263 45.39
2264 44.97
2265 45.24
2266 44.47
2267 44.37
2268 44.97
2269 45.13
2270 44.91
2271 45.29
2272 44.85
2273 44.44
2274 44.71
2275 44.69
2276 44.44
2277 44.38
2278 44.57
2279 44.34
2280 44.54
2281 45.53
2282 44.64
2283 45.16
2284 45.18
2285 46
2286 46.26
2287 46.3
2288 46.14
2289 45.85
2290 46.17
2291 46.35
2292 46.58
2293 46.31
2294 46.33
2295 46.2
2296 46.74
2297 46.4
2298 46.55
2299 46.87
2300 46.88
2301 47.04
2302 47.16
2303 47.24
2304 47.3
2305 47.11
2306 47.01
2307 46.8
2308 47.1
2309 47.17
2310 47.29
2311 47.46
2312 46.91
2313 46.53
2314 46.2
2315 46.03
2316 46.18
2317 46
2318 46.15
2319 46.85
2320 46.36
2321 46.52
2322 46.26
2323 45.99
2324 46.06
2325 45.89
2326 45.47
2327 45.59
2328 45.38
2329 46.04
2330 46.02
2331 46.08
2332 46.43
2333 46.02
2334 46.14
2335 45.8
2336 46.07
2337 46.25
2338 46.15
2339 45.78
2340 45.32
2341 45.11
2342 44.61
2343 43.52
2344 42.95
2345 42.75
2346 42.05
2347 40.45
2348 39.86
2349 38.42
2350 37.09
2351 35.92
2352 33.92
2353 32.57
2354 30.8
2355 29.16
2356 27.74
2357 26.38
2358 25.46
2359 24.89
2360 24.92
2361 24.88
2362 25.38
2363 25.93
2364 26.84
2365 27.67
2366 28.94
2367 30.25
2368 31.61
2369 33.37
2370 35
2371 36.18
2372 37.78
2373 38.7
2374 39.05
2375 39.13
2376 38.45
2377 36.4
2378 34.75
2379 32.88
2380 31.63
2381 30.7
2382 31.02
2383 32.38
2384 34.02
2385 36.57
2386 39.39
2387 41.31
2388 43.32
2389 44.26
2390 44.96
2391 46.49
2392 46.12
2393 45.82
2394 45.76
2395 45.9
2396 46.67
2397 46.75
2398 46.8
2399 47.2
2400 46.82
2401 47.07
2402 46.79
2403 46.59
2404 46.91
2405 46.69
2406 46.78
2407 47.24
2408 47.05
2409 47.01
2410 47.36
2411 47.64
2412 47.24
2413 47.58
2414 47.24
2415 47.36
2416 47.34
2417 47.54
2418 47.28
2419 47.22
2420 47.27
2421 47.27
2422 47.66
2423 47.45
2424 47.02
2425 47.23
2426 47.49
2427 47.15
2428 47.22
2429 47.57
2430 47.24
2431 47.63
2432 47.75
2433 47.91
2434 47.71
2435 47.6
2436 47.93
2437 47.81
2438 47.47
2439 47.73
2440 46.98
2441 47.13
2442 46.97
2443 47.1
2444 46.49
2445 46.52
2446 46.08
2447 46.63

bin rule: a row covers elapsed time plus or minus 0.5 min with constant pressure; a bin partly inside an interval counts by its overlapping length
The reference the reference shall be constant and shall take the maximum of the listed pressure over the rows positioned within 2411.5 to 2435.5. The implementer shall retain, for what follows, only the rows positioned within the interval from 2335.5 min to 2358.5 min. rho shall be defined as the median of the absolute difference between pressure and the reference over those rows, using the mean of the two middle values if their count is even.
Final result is 7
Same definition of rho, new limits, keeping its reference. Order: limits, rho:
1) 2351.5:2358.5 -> 19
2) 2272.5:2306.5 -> 2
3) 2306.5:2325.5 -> 2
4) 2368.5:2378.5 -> 11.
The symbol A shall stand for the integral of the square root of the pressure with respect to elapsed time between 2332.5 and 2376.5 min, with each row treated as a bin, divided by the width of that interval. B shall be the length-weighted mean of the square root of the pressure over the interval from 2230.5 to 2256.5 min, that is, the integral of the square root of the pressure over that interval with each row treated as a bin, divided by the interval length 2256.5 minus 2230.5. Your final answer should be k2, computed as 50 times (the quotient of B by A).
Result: 56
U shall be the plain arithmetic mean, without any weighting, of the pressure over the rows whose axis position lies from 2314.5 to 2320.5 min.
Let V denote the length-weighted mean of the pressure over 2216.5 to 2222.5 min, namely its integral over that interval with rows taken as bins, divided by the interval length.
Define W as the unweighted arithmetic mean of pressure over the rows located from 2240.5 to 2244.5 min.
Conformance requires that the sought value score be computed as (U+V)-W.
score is 36.7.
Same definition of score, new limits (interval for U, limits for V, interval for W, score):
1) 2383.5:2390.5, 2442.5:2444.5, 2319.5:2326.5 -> 41.3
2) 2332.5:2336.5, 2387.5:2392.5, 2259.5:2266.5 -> 45.8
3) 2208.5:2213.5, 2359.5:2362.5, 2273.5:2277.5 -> 11.9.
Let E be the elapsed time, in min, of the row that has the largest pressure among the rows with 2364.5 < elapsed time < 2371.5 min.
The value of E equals 2371 min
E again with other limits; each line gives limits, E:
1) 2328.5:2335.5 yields 2332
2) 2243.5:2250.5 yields 2250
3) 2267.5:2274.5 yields 2271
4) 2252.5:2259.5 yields 2253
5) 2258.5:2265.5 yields 2260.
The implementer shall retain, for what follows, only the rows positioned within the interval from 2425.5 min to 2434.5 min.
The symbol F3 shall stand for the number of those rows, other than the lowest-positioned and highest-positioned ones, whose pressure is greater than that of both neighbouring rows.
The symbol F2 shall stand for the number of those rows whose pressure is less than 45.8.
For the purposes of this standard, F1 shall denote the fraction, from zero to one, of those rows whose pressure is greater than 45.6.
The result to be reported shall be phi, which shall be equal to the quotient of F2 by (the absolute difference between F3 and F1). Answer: 0.0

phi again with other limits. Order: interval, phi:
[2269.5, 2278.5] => 4.5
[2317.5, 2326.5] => 0.5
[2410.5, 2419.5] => 0.0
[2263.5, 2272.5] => 3.0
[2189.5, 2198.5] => 9.0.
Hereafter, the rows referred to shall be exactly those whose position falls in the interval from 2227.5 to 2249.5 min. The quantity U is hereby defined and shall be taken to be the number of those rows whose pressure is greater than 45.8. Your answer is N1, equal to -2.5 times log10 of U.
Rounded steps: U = 3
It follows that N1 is -1.19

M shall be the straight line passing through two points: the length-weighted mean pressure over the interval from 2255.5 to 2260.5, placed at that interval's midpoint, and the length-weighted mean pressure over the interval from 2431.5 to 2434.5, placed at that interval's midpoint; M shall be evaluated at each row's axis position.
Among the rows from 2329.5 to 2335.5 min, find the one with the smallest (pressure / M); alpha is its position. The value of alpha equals 2335 min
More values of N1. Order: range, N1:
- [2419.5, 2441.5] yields -3.36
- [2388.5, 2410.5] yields -3.20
